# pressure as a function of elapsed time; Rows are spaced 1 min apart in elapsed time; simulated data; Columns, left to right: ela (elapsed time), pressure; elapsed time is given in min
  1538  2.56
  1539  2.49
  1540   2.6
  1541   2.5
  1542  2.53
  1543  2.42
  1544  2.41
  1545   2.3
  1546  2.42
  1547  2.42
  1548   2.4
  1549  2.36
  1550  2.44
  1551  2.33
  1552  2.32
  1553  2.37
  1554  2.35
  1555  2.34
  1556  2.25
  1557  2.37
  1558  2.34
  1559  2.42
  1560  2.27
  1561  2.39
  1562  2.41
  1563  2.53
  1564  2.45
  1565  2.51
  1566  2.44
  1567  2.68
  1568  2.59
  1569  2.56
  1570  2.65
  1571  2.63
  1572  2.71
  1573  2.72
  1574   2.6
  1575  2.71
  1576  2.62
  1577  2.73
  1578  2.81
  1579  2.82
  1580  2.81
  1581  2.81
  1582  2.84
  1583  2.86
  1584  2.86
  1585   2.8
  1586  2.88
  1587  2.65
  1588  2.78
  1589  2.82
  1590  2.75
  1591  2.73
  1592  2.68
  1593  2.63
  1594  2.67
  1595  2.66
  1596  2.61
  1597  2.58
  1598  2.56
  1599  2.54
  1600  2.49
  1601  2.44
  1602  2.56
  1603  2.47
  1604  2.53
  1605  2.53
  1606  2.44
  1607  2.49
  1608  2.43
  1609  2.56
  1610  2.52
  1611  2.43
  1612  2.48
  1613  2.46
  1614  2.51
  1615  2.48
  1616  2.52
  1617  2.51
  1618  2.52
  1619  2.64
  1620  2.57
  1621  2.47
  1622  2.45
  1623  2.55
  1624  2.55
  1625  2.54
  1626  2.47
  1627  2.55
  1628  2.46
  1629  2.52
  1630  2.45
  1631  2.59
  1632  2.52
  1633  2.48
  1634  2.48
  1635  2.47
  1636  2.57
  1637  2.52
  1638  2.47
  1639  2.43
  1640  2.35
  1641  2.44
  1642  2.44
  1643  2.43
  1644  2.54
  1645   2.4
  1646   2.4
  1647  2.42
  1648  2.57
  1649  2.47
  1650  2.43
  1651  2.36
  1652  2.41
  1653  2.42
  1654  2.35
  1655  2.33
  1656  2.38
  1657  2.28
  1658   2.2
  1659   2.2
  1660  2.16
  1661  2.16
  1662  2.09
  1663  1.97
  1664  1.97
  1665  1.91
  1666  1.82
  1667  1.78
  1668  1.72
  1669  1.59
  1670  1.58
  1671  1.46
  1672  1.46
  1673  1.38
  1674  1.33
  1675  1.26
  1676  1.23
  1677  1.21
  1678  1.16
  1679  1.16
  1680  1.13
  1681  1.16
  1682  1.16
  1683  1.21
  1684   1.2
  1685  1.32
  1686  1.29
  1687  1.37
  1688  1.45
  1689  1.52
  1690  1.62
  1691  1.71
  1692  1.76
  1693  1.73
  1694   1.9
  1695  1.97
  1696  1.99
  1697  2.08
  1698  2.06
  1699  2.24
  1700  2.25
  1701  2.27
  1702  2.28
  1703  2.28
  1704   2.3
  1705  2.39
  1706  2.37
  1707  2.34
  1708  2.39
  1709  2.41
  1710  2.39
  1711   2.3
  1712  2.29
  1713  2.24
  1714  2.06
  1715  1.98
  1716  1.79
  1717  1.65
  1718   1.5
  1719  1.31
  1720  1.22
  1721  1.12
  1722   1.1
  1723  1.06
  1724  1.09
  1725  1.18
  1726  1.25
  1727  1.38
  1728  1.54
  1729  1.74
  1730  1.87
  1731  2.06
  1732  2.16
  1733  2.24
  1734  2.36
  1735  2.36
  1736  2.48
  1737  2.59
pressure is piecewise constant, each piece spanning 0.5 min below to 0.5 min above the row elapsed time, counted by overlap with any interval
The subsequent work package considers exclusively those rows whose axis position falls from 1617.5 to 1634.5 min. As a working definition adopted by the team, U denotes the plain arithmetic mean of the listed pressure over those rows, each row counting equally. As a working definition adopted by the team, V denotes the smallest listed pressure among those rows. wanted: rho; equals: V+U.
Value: 5.0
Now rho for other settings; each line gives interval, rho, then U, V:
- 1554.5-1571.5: 4.7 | 2.5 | 2.25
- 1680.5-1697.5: 2.7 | 1.6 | 1.16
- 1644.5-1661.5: 4.5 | 2.3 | 2.16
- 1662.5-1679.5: 2.7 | 1.5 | 1.16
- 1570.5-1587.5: 5.4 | 2.8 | 2.6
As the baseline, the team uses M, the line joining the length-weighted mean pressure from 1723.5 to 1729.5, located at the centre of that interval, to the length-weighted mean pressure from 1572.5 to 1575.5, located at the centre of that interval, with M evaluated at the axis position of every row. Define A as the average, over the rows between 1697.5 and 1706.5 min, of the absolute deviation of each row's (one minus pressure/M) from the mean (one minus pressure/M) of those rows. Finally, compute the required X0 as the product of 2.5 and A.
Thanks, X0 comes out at 0.137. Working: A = 0.055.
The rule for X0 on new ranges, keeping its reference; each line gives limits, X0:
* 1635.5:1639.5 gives 0.044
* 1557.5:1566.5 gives 0.067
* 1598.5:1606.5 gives 0.041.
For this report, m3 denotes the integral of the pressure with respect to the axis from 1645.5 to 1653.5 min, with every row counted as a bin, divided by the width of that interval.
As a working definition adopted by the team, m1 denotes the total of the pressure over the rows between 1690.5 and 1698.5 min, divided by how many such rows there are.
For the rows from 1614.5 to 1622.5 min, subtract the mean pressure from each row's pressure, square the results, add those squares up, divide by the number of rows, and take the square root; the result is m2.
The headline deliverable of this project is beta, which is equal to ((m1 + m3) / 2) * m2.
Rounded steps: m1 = 1.9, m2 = 0.057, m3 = 2.4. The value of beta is 0.124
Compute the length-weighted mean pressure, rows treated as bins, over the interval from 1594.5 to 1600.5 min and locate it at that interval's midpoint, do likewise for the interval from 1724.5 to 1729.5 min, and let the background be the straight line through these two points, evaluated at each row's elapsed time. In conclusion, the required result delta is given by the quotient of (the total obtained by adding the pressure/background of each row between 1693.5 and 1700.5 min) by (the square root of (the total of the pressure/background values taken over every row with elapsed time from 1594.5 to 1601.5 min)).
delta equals 3.3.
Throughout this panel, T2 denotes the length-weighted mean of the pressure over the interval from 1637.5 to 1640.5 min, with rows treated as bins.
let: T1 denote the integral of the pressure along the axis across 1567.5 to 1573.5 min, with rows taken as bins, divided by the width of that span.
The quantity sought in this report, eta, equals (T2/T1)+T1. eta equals 3.56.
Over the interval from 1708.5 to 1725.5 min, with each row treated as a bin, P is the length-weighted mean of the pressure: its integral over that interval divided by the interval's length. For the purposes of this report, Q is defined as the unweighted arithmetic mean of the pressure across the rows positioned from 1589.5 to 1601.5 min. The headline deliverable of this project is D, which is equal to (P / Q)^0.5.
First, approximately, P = 1.69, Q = 2.61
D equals 0.80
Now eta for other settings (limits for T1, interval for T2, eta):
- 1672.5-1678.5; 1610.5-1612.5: 3.21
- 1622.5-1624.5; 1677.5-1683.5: 3.01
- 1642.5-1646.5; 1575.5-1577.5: 3.54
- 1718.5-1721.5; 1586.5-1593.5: 3.45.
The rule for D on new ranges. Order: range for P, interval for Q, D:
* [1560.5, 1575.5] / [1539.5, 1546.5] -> 1.02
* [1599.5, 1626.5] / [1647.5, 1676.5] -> 1.13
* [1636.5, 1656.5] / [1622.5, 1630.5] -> 0.98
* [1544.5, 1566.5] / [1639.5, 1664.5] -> 1.01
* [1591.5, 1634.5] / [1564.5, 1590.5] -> 0.96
